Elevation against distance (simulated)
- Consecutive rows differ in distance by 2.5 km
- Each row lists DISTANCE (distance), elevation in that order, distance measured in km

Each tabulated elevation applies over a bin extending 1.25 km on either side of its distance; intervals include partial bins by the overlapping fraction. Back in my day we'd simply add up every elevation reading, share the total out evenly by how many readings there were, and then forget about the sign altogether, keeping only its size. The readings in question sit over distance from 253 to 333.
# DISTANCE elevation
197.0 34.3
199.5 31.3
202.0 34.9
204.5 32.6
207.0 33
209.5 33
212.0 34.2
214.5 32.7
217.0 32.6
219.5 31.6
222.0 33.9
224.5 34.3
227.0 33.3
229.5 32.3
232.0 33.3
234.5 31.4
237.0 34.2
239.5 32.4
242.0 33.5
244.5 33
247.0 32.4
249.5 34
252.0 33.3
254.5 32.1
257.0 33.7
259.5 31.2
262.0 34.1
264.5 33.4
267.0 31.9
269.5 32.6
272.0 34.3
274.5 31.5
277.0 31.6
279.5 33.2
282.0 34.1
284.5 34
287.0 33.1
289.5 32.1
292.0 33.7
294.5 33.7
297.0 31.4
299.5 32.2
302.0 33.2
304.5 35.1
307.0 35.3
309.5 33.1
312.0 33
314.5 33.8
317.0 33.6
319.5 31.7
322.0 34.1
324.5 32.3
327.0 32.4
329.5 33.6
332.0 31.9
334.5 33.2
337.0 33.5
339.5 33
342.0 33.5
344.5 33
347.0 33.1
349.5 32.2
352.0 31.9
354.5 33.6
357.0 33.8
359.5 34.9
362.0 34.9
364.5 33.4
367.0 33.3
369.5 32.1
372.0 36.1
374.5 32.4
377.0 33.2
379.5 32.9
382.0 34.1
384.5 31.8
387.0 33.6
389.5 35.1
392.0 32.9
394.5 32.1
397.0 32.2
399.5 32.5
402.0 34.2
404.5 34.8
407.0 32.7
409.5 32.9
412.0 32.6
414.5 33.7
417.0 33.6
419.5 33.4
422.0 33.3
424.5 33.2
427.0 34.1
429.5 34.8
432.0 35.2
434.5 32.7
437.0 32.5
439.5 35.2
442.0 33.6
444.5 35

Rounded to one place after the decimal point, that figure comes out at 33.0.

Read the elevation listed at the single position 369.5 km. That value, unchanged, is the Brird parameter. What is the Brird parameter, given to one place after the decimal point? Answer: 32.1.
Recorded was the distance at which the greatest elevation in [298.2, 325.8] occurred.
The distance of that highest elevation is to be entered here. 307.0 km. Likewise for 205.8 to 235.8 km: 224.5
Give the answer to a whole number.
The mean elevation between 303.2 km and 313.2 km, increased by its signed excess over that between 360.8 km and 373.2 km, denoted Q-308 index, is 34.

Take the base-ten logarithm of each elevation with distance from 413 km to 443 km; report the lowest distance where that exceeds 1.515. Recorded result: 414.5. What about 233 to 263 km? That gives 237.0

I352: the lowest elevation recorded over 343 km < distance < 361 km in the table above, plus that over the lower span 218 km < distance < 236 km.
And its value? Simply 63.3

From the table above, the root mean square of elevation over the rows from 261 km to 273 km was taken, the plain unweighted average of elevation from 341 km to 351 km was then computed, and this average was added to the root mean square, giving 66.2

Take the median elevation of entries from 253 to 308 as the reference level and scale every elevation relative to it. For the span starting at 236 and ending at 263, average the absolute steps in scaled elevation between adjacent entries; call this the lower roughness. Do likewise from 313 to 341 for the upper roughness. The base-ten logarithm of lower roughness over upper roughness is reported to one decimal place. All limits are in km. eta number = 0.1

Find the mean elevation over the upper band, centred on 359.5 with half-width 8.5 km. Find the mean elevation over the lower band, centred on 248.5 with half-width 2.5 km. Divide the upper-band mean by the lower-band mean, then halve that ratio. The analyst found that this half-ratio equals 0.507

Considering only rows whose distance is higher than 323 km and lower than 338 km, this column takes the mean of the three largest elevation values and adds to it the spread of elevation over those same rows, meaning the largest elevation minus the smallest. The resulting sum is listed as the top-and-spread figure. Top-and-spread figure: 35.1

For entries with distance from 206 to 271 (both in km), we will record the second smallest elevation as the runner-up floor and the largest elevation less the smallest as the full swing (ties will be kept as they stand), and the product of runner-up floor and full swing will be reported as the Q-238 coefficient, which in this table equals 97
